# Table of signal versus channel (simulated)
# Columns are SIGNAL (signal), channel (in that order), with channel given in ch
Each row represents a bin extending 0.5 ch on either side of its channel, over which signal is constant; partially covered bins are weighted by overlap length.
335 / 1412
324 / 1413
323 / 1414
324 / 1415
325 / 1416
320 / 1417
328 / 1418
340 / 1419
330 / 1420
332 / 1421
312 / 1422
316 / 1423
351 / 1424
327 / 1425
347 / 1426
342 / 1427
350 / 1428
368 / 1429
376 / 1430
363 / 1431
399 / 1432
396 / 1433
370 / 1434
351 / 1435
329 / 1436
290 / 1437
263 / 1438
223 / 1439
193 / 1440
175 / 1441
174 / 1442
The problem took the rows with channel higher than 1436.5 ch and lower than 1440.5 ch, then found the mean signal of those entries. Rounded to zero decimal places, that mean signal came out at 242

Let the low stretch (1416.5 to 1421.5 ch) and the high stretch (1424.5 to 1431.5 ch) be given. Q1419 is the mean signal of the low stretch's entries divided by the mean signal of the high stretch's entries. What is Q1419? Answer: 0.93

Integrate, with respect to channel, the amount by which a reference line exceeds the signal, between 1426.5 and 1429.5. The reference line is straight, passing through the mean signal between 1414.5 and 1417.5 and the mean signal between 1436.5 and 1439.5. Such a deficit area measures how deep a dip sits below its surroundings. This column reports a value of -196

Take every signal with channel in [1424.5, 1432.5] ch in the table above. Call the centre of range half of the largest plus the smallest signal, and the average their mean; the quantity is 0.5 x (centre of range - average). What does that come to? 2.0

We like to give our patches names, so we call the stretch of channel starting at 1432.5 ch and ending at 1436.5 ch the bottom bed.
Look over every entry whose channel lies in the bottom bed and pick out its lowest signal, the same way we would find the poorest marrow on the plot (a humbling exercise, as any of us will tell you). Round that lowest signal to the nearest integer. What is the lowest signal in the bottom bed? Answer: 329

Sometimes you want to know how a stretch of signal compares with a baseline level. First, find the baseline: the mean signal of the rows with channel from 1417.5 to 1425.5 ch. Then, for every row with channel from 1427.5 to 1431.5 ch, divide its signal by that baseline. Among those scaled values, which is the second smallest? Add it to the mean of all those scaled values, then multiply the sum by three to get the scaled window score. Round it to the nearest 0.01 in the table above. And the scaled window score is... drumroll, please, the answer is 6.62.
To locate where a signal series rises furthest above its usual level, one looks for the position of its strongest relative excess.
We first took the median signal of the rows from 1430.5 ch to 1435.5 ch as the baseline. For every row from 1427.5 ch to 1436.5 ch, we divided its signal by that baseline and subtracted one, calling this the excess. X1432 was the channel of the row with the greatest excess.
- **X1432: 1432 ch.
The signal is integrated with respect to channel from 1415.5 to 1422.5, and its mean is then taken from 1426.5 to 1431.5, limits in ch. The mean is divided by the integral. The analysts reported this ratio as 0.16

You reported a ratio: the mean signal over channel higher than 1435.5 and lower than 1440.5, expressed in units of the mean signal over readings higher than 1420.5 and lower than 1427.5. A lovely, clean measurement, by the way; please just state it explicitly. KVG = 0.78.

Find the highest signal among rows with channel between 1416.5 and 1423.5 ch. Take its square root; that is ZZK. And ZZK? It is 18.44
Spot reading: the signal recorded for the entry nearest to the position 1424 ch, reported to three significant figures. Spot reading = 351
